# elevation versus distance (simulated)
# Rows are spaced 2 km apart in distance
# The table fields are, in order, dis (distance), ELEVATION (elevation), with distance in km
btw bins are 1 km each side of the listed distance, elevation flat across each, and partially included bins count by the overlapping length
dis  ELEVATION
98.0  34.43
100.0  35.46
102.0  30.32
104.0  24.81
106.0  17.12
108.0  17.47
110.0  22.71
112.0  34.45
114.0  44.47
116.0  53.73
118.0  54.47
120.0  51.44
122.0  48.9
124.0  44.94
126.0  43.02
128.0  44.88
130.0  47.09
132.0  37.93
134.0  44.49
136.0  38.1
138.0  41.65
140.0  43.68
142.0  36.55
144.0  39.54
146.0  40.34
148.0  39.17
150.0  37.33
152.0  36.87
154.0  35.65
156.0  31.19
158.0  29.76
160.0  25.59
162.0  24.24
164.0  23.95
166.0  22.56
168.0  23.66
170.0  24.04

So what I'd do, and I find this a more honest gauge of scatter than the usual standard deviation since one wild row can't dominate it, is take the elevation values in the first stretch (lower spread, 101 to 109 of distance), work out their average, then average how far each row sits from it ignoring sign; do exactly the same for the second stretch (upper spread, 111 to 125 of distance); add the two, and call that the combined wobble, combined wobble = 10.4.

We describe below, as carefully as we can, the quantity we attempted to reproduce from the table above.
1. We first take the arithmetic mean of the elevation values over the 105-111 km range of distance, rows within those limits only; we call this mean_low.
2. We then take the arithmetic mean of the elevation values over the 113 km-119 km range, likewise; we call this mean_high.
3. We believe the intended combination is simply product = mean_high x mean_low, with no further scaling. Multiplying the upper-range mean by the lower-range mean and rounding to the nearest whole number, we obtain 972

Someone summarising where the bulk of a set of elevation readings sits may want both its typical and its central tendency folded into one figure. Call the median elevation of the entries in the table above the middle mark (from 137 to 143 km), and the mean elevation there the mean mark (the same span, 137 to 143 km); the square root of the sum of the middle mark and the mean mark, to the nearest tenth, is 9.1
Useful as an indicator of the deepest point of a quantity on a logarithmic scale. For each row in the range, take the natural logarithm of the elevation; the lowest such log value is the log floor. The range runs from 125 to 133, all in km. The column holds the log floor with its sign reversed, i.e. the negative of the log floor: -3.6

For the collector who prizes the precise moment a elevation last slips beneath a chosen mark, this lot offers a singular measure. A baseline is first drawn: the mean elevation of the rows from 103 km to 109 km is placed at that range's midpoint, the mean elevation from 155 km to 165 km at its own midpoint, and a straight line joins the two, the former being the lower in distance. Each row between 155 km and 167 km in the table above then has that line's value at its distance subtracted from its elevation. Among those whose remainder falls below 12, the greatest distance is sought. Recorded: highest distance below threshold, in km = 166.0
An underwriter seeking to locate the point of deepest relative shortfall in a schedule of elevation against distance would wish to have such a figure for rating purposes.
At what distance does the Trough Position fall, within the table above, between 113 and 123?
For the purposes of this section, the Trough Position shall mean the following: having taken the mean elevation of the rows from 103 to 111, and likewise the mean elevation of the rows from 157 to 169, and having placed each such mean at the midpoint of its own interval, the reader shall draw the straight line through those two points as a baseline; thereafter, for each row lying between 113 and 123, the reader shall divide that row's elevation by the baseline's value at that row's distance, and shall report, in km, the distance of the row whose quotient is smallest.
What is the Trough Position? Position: 114.0 km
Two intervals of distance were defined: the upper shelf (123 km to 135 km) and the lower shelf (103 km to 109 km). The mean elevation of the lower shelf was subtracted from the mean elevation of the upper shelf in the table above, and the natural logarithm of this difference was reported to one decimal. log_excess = 3.2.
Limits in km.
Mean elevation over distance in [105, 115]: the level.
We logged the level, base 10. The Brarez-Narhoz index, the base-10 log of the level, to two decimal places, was 1.44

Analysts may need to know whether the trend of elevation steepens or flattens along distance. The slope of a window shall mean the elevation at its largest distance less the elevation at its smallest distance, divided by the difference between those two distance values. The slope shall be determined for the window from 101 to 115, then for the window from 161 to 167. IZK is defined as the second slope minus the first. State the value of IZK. -1.6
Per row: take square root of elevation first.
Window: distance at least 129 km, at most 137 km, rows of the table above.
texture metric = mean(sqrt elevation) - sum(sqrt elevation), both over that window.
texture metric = -19.4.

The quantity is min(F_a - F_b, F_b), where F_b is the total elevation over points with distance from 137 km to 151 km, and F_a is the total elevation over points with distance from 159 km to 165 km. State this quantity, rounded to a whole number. -204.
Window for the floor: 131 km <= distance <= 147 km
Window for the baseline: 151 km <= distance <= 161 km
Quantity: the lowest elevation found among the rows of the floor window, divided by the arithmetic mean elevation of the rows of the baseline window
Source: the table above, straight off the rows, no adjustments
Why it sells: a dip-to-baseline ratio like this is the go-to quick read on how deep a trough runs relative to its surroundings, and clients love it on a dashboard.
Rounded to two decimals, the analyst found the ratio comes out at 1.15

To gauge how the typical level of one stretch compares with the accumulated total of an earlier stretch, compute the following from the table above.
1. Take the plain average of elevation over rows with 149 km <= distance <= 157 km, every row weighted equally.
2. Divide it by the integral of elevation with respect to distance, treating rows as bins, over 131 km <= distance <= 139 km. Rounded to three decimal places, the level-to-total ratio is 0.109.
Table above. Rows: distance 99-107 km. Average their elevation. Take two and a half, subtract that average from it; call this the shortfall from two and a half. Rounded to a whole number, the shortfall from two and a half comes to -24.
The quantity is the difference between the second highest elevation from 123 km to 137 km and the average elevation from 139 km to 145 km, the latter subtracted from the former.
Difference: 5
